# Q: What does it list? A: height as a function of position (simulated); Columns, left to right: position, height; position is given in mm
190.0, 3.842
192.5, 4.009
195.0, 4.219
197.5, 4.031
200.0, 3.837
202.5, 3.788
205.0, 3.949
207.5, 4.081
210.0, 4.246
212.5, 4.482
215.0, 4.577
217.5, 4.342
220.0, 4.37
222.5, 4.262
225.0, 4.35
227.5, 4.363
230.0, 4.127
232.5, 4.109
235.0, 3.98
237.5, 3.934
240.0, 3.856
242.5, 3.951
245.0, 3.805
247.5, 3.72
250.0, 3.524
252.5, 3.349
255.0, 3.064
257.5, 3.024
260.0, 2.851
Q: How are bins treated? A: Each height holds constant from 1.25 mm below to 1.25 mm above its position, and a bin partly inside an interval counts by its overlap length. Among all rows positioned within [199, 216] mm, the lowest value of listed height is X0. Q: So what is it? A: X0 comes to 3.788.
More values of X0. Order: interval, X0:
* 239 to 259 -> 3.024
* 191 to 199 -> 4.009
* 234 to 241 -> 3.856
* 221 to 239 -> 3.934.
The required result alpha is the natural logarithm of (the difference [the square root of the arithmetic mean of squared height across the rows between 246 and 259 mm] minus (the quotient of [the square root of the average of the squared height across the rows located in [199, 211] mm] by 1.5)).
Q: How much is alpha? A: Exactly -0.4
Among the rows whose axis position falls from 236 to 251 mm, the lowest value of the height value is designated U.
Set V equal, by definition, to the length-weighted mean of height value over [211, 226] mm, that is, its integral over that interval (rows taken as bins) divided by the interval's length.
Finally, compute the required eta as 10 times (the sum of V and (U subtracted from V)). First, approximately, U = 3.524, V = 4.4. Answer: 53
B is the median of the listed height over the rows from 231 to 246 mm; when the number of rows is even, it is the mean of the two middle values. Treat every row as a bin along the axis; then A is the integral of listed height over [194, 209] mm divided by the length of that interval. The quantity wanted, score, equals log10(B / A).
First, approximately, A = 4.0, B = 3.9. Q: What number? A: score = 0.00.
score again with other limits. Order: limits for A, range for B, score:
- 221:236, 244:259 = -0.09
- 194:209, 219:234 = 0.03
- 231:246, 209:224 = 0.04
